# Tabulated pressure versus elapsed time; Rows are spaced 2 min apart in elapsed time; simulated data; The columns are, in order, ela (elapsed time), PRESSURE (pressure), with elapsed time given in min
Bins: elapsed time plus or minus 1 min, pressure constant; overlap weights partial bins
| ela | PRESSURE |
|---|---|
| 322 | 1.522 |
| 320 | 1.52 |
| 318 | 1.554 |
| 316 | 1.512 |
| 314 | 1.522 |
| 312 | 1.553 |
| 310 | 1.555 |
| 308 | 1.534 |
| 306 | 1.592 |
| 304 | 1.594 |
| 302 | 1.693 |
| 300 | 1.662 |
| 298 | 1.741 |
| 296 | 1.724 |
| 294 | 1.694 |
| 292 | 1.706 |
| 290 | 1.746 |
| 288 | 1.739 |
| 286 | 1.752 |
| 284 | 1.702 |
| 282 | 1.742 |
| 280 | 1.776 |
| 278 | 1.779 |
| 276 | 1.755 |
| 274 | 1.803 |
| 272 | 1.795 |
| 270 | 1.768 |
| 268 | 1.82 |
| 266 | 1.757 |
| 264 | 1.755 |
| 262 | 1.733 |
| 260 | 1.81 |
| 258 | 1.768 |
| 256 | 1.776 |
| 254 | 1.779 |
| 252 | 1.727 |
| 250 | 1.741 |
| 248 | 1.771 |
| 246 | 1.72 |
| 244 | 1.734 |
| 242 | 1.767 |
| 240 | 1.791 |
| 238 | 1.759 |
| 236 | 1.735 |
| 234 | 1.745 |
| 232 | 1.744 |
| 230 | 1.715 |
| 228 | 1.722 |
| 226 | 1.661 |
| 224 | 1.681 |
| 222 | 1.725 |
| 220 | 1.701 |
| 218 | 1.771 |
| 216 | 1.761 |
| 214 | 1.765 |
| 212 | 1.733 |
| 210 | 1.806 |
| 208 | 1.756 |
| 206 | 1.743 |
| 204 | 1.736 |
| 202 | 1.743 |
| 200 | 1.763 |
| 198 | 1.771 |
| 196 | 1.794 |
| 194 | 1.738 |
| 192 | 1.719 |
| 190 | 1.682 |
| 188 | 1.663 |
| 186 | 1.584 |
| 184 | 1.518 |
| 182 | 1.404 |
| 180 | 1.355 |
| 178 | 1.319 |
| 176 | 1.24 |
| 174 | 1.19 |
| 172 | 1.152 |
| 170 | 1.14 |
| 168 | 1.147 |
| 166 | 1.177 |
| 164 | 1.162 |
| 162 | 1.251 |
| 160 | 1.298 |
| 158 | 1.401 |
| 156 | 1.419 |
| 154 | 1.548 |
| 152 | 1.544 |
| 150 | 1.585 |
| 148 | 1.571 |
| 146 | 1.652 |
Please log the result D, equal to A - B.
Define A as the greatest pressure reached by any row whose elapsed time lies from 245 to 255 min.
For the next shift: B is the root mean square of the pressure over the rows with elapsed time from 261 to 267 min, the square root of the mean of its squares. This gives 0.031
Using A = 1.779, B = 1.75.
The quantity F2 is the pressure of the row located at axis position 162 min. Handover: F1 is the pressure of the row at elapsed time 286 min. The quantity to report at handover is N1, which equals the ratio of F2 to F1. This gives 0.71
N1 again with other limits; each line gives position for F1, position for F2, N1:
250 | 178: 0.76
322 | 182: 0.92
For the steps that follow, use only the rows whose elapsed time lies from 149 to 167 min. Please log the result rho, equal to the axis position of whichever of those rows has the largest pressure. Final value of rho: 150 min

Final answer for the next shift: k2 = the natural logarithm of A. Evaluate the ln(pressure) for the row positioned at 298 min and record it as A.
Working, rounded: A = 0.554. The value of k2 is -0.59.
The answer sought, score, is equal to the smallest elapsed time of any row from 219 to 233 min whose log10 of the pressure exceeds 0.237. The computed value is 232 min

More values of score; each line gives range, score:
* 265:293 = 266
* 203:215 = 204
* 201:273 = 202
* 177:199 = 194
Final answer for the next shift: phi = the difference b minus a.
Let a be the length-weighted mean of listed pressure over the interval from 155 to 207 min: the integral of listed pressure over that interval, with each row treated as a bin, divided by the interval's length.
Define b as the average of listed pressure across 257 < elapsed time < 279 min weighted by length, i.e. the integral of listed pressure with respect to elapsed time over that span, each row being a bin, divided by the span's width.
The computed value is 0.31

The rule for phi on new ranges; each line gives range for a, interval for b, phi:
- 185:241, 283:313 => -0.07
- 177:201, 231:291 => 0.15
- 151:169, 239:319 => 0.38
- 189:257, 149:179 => -0.44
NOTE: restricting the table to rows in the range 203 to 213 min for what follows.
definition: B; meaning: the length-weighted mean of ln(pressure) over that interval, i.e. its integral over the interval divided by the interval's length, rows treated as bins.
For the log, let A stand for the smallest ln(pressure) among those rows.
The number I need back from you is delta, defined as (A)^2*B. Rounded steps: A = 0.550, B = 0.562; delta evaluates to 0.17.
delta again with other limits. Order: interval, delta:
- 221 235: 0.14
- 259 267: 0.17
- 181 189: 0.05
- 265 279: 0.18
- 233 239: 0.17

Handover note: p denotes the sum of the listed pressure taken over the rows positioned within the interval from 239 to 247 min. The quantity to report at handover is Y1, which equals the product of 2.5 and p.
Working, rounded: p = 7.01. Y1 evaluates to 17.5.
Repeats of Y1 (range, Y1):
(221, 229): 17.0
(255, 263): 17.7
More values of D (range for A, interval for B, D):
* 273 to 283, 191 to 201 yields 0.046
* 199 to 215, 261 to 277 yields 0.033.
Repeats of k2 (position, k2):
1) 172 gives -1.96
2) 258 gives -0.56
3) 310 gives -0.82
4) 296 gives -0.61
